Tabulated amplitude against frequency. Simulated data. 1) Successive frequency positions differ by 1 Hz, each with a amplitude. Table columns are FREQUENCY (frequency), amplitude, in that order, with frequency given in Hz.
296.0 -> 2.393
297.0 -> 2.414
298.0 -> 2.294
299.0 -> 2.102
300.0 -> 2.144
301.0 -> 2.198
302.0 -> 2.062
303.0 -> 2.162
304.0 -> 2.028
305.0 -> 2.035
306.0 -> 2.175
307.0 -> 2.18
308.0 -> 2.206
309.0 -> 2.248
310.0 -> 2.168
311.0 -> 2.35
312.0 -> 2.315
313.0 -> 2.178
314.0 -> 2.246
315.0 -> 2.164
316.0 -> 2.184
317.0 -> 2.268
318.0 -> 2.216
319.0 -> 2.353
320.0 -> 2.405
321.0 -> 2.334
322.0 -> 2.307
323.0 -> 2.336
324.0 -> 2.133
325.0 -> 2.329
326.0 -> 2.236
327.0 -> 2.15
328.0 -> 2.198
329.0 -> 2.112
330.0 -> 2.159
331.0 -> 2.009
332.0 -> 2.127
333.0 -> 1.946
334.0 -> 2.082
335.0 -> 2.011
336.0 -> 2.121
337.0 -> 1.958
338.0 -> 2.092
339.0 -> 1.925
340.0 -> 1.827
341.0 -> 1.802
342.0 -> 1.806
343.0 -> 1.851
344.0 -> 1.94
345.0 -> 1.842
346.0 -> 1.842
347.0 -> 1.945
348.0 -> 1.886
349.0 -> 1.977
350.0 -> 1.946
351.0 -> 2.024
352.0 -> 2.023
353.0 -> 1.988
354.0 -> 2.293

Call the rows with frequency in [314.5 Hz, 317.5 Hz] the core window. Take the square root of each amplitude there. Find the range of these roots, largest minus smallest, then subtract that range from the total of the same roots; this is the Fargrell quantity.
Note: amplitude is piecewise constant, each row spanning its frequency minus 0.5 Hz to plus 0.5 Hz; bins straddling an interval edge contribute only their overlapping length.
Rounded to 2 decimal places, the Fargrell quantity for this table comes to 4.42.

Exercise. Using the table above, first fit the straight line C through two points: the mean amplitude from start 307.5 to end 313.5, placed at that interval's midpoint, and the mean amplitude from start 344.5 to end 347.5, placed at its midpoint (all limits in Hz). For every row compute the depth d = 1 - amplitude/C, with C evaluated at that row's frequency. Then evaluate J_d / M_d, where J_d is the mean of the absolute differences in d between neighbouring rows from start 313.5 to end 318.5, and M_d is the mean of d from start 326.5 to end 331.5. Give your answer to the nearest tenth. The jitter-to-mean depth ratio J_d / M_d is -0.8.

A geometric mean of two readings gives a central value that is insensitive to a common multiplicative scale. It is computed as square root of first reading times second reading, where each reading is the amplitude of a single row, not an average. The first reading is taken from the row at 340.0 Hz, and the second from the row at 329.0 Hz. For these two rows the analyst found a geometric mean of 2.0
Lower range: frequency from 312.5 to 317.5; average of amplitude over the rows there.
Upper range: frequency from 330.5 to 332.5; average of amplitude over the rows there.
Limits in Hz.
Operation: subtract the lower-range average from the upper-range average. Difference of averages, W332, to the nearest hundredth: -0.14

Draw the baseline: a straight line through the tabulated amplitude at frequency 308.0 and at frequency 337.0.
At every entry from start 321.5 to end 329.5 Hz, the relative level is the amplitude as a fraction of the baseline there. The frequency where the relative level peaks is 325.0 Hz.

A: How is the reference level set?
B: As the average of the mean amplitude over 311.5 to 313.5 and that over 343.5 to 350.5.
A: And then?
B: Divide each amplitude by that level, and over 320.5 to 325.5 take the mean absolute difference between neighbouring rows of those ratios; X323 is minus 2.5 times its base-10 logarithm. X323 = 3.15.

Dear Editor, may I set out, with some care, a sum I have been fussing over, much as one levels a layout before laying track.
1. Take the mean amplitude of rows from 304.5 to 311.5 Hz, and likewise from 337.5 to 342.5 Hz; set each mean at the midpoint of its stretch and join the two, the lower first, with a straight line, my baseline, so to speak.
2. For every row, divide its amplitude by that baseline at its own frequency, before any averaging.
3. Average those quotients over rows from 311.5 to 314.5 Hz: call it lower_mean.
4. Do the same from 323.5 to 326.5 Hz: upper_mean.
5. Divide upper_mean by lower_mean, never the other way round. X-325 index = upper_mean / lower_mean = 1.05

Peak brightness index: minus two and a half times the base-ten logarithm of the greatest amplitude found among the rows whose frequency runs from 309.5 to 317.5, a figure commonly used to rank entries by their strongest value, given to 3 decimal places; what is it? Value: -0.928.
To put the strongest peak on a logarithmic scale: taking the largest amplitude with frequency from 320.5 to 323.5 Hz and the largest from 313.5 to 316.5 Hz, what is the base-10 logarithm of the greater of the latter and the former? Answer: 0.368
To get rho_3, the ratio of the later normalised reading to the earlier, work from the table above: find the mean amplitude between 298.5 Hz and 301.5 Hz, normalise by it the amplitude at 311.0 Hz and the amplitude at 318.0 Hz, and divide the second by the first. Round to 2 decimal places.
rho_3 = 0.94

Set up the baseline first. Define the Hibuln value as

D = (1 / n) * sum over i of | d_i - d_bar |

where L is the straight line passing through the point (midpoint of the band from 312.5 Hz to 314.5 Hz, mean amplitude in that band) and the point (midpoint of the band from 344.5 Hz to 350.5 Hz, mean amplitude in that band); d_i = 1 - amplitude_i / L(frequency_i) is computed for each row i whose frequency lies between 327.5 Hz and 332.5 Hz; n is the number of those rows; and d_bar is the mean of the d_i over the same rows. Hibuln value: 0.0235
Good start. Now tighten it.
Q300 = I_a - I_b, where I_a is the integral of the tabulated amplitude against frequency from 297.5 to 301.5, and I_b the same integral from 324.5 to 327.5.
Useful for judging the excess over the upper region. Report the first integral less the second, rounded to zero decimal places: 2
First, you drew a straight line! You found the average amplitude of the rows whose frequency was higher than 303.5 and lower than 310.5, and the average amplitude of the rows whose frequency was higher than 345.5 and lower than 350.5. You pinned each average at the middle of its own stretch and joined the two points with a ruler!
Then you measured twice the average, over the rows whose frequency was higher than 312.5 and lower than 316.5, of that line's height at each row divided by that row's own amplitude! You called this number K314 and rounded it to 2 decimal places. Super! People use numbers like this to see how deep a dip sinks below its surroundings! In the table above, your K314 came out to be 1.92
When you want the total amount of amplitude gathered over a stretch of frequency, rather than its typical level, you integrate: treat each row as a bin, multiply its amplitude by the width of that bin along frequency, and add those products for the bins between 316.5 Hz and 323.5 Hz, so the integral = 16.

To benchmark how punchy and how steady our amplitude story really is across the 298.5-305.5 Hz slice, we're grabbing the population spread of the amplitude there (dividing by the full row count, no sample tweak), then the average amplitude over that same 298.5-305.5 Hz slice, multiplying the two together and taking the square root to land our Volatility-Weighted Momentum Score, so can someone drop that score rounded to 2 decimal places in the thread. 0.36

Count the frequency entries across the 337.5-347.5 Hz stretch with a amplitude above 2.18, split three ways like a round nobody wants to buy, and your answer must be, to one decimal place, 0.0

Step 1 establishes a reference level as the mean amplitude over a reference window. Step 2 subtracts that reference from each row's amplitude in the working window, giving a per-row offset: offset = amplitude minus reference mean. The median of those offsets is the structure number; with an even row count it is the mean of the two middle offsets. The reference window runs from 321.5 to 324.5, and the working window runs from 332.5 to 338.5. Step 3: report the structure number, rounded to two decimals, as -0.21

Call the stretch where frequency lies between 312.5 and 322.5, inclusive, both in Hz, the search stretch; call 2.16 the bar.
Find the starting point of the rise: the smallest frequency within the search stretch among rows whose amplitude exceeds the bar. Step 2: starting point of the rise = 313.0 Hz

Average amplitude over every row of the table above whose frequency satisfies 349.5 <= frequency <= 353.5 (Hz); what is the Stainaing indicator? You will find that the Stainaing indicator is 2.0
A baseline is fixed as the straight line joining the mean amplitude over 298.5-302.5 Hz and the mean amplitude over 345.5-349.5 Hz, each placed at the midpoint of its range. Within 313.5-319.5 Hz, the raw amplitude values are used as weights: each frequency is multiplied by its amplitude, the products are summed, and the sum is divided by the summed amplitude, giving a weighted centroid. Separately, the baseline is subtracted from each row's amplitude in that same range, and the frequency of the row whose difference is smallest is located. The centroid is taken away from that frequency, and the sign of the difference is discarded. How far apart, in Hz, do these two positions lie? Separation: 1.5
